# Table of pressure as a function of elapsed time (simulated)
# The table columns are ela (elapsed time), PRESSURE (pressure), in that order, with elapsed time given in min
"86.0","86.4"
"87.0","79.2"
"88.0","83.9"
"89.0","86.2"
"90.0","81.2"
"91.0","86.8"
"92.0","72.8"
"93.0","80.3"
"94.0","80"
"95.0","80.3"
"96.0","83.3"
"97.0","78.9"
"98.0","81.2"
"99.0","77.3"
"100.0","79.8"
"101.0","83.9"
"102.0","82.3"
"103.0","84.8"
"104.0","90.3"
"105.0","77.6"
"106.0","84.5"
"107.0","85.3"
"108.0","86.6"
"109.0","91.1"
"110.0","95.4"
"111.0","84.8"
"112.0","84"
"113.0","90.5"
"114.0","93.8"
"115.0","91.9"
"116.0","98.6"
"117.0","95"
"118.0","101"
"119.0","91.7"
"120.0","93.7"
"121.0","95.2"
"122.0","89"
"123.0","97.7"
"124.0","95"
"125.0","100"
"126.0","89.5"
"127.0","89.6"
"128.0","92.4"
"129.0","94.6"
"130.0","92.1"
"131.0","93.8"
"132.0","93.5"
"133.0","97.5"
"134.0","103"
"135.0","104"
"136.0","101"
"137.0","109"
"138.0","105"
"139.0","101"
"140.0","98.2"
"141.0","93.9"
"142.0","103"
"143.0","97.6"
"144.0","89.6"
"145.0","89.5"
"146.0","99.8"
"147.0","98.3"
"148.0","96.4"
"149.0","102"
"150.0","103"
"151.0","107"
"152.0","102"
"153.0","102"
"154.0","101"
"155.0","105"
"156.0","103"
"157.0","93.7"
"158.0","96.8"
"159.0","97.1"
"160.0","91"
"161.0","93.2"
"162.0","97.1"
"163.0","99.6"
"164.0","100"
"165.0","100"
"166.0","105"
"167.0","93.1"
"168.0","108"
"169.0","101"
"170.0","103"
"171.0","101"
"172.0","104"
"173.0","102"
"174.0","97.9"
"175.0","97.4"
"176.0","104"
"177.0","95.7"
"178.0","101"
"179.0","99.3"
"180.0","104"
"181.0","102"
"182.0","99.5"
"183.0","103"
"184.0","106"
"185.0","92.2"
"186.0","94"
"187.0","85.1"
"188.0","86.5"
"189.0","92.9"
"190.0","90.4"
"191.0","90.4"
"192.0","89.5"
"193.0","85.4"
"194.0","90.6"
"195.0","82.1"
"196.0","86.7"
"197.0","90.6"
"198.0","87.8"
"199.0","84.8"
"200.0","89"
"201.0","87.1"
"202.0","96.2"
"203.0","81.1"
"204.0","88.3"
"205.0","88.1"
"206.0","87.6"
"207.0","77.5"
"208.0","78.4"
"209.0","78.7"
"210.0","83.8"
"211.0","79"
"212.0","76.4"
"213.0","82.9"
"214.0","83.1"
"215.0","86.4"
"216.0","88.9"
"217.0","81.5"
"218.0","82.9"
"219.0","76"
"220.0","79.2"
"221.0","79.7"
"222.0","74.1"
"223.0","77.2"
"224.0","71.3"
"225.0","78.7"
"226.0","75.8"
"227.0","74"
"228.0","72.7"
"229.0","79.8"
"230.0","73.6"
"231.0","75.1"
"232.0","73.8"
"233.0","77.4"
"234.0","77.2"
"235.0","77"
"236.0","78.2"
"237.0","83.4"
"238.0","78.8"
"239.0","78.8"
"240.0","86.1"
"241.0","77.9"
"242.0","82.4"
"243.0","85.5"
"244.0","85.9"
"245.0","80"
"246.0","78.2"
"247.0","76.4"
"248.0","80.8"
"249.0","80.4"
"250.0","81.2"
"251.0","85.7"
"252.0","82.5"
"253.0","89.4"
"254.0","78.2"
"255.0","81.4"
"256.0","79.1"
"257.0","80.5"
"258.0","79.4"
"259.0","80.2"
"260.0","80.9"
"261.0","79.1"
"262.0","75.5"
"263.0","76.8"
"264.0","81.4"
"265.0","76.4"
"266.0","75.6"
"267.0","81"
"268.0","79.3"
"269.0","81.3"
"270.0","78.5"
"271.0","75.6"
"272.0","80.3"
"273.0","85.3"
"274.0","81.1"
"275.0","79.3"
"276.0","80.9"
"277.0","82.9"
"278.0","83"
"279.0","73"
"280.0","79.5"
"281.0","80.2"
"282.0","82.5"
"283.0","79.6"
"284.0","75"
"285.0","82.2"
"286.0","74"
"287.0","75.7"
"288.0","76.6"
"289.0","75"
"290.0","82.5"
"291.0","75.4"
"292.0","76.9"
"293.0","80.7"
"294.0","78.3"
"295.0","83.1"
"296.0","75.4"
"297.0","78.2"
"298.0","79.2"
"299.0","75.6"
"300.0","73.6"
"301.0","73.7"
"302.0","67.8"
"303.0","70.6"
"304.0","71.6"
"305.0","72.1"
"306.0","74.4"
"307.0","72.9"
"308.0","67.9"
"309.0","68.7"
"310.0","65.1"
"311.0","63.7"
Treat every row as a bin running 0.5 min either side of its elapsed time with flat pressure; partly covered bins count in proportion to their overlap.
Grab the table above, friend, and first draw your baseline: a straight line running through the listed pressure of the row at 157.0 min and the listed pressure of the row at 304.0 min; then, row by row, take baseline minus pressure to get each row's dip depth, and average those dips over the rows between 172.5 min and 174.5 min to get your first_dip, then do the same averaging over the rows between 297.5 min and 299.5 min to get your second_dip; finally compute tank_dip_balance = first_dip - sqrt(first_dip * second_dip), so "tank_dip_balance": -15.3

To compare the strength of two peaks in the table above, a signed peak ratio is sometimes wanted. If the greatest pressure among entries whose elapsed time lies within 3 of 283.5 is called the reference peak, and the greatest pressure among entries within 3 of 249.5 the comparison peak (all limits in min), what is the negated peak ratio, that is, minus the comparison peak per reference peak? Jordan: -1.04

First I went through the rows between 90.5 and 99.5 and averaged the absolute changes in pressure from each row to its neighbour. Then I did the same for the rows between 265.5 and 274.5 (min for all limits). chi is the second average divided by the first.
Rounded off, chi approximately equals 0.80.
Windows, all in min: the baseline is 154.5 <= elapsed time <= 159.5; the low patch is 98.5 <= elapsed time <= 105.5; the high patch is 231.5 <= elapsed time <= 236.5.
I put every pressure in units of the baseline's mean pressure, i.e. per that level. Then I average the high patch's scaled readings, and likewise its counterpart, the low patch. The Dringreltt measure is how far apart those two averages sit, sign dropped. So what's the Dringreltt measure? 0.06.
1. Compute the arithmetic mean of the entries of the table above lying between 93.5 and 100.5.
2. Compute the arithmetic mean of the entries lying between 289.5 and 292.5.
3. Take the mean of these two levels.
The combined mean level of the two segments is 79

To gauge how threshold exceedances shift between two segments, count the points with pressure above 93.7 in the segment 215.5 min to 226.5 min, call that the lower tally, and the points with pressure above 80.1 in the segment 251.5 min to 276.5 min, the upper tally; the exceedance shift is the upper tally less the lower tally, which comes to 13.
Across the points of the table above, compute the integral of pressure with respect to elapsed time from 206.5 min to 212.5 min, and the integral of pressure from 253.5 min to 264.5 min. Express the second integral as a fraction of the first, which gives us 1.8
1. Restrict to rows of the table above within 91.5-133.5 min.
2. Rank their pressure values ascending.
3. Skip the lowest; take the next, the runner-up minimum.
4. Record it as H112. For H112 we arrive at 77.3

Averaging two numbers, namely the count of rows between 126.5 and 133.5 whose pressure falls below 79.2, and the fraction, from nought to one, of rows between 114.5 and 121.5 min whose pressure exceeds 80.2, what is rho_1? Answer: 0.5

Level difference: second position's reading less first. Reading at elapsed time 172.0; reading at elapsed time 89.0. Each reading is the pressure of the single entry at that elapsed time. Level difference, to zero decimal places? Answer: -18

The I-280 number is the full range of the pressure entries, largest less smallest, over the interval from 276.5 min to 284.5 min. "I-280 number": 10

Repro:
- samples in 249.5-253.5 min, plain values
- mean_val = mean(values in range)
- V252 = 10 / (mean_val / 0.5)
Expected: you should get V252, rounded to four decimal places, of 0.0590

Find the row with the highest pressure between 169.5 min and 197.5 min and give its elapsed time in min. 184.0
